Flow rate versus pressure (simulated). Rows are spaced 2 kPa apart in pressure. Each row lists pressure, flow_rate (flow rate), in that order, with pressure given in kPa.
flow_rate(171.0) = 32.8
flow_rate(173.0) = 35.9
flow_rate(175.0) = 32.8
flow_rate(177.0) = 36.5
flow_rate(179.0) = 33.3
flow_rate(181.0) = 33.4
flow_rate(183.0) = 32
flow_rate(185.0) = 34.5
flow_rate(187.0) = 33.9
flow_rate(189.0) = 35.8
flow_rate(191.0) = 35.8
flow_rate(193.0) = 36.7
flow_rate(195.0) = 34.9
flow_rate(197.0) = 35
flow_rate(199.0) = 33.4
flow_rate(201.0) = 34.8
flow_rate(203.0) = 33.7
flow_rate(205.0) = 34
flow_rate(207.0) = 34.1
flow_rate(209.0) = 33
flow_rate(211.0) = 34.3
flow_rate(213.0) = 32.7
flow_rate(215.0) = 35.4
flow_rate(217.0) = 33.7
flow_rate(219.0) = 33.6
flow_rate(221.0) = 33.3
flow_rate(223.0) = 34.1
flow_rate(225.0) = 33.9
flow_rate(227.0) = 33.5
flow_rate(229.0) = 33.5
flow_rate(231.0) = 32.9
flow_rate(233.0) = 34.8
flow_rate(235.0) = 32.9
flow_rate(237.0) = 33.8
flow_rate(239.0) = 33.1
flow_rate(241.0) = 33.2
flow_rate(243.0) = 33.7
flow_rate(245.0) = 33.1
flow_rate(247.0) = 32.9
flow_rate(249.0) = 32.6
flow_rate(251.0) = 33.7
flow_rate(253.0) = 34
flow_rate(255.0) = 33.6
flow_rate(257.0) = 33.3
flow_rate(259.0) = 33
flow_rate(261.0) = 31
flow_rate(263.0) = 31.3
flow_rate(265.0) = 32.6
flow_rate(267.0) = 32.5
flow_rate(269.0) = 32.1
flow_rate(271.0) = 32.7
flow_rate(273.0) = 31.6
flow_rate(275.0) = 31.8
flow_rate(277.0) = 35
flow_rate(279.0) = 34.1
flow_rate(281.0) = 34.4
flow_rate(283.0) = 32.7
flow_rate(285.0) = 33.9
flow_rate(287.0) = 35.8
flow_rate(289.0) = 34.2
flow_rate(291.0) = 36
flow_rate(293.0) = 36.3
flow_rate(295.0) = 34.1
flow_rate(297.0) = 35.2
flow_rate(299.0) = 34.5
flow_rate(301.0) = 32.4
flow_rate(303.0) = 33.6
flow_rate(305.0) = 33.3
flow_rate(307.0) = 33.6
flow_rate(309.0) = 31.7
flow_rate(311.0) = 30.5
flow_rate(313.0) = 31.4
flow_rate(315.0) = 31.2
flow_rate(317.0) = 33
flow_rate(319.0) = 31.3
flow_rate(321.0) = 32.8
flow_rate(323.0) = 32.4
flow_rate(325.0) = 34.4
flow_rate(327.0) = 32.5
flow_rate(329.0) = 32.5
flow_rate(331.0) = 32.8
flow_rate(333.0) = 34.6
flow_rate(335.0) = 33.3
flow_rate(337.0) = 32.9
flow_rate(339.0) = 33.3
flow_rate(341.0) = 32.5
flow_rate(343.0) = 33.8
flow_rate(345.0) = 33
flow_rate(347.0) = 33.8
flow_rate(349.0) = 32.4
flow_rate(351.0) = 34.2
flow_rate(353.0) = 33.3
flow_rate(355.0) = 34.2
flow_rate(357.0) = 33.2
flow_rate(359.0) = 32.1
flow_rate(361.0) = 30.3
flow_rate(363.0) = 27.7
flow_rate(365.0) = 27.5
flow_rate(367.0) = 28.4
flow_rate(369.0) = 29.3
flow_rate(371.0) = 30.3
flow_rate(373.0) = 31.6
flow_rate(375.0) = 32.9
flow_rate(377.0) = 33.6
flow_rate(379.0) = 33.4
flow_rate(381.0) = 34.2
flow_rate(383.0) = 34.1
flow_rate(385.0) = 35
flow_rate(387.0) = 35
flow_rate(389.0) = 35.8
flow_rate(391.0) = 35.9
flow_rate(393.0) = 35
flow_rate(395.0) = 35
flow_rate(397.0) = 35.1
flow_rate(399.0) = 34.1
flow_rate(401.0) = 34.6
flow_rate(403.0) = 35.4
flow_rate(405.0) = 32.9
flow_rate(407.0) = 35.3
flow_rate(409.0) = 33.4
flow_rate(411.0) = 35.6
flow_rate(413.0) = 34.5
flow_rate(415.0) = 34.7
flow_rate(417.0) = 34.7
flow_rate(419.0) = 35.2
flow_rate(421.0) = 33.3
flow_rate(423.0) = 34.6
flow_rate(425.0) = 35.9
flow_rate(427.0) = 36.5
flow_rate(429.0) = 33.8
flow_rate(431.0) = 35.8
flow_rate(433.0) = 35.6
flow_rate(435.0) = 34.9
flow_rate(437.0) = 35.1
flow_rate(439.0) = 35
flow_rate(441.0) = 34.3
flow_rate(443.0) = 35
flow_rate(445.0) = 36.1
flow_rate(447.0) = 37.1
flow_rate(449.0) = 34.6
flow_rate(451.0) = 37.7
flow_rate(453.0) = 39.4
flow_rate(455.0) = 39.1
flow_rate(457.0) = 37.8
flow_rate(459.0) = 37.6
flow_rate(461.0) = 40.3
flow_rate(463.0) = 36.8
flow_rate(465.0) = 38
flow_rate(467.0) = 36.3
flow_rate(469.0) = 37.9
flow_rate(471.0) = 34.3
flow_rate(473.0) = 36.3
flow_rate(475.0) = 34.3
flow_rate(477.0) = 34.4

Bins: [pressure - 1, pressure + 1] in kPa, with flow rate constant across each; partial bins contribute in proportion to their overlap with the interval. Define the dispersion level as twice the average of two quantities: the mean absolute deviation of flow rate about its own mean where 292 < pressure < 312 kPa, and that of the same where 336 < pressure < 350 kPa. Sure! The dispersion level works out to 1.7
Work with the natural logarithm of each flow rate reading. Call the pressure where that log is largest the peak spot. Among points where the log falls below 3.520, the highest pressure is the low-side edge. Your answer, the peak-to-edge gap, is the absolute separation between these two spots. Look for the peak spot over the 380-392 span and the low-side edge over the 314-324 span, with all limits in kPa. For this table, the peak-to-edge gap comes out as 68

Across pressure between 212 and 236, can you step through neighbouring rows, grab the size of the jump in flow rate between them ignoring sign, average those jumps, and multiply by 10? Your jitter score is 9.6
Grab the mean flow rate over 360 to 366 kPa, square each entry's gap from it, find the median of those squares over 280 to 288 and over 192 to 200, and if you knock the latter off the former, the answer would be -10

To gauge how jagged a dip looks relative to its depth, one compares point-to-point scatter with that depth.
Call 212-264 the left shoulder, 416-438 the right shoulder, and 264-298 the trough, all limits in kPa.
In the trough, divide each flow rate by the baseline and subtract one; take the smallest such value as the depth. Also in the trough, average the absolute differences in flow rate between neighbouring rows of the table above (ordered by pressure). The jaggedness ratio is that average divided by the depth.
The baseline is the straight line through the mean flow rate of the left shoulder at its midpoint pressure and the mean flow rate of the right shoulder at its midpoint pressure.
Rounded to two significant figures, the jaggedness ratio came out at -19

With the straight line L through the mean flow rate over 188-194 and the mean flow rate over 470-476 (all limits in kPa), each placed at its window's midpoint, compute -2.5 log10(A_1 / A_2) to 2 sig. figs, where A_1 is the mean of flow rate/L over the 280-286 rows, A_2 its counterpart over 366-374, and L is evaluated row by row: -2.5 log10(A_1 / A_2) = -0.12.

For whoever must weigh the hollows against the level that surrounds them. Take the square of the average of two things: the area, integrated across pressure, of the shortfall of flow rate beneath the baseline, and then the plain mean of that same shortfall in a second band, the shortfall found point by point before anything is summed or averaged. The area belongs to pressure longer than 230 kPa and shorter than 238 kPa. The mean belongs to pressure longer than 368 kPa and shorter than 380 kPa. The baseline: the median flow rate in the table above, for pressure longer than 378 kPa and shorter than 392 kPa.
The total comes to 51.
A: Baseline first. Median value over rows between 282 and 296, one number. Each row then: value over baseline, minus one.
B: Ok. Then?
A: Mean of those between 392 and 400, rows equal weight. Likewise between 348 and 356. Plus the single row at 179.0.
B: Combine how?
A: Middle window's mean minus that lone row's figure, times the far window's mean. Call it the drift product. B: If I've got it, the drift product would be 0.0001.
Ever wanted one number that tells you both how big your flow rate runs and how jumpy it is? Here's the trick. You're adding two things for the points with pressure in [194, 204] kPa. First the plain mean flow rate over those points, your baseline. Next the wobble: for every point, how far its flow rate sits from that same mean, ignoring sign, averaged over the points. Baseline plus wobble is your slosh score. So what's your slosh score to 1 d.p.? 35.0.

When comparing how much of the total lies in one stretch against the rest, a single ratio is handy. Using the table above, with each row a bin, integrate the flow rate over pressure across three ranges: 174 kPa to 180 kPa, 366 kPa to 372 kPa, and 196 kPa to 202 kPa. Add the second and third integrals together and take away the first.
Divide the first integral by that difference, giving 1.16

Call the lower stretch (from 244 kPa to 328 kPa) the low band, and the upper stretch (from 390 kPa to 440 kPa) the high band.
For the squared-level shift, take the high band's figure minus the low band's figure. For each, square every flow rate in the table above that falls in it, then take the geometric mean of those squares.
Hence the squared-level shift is 119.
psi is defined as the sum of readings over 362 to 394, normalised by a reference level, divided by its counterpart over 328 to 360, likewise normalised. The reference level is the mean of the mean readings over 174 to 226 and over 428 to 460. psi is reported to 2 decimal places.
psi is 0.98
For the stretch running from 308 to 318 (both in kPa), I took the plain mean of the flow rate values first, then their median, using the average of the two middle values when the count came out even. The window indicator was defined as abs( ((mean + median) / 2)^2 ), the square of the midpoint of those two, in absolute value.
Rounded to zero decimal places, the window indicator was 991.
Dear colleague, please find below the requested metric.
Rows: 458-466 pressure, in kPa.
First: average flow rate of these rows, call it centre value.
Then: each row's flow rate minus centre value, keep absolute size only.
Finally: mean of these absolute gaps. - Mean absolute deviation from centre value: 1.06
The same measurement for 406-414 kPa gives 0.75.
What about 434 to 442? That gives 0.26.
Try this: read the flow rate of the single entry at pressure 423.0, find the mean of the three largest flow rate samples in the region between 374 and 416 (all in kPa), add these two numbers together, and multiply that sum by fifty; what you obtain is 3518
